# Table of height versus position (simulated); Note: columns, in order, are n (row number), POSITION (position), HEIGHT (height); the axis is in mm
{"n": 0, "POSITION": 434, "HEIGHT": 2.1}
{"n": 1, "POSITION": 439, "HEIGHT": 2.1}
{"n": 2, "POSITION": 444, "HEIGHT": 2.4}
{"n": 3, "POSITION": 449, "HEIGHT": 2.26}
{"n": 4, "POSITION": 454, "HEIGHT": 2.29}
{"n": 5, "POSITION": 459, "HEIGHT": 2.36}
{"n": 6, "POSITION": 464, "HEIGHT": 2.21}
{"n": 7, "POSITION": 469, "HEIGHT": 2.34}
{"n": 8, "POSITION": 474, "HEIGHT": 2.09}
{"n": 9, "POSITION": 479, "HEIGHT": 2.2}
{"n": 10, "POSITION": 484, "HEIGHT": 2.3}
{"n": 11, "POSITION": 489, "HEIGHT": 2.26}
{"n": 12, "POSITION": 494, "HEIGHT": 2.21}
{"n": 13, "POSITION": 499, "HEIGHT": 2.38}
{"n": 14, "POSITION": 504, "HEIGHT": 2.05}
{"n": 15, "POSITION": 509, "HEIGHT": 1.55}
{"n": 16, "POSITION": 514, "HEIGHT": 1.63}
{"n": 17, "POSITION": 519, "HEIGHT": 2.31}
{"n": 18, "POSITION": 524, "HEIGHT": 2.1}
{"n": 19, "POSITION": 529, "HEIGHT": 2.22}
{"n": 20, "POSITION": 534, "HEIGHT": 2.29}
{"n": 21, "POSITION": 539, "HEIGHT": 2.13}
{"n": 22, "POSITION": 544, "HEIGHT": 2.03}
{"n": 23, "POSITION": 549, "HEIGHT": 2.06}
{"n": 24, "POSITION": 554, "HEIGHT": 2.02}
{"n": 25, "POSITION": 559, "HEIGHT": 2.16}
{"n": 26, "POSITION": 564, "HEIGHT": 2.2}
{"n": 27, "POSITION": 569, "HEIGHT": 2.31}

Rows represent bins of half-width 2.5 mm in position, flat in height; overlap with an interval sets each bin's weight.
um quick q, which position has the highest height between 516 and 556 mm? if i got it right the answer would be 519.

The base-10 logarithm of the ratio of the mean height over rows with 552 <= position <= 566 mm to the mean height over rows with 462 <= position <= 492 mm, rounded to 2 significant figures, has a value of -0.021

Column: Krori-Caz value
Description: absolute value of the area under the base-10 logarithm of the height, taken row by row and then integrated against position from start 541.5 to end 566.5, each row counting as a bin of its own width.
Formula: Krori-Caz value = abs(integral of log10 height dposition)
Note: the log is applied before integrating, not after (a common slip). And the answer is 8.0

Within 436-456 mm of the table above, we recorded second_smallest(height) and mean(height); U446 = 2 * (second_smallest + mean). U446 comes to 9.04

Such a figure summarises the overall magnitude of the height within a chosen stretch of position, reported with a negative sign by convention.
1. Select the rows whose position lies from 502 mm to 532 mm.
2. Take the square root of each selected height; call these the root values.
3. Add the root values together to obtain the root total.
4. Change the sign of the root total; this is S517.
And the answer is -8.41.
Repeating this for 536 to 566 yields -8.69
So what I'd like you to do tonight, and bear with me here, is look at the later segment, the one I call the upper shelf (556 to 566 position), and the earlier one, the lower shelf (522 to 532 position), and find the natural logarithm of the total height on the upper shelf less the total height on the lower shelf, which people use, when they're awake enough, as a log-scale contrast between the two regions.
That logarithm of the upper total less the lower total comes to -3.2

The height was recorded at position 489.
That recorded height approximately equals 2.26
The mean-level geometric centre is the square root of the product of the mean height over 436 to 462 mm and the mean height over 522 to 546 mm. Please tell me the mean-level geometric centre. 2.22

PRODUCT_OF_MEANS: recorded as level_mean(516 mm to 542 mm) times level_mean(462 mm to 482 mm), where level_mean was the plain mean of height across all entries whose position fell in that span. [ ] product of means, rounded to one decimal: 4.9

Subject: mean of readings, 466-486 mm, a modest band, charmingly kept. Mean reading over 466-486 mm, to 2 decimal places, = 2.23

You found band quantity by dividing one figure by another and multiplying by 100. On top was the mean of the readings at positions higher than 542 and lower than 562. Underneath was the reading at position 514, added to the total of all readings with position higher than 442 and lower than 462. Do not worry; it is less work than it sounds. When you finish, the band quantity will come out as 18.9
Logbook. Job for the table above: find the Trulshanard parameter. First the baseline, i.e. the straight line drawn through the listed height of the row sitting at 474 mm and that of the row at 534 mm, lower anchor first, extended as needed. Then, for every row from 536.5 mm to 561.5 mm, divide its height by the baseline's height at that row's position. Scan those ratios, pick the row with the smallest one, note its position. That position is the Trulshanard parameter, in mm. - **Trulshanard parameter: 554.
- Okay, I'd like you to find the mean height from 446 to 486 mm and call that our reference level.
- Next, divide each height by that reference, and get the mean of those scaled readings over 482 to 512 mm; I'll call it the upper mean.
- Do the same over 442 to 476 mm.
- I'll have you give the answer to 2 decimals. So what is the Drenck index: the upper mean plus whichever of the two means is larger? 1.95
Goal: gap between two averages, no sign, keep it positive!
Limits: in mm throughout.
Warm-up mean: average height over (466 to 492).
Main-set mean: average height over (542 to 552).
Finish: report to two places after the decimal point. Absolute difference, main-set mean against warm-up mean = 0.19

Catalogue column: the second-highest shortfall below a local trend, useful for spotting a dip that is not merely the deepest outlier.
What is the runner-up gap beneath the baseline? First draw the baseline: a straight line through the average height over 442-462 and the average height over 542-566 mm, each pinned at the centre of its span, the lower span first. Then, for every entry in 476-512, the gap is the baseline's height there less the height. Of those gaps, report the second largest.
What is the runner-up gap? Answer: 0.16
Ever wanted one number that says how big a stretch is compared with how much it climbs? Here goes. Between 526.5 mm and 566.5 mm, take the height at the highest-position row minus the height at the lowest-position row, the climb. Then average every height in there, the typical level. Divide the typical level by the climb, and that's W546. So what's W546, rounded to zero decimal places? -107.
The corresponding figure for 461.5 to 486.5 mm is 25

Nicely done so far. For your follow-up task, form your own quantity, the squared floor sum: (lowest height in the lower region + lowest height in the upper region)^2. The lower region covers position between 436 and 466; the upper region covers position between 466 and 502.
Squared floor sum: 17.6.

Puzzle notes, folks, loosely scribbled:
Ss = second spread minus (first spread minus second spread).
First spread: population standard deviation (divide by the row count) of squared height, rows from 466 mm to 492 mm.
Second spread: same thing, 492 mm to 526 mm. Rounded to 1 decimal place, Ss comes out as 2.0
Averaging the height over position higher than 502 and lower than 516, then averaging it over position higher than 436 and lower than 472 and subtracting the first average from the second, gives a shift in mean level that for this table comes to 0.54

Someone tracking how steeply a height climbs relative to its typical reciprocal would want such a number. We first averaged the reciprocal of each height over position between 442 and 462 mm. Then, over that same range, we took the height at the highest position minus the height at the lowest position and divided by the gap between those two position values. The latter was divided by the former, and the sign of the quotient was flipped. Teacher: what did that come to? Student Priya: 0.01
